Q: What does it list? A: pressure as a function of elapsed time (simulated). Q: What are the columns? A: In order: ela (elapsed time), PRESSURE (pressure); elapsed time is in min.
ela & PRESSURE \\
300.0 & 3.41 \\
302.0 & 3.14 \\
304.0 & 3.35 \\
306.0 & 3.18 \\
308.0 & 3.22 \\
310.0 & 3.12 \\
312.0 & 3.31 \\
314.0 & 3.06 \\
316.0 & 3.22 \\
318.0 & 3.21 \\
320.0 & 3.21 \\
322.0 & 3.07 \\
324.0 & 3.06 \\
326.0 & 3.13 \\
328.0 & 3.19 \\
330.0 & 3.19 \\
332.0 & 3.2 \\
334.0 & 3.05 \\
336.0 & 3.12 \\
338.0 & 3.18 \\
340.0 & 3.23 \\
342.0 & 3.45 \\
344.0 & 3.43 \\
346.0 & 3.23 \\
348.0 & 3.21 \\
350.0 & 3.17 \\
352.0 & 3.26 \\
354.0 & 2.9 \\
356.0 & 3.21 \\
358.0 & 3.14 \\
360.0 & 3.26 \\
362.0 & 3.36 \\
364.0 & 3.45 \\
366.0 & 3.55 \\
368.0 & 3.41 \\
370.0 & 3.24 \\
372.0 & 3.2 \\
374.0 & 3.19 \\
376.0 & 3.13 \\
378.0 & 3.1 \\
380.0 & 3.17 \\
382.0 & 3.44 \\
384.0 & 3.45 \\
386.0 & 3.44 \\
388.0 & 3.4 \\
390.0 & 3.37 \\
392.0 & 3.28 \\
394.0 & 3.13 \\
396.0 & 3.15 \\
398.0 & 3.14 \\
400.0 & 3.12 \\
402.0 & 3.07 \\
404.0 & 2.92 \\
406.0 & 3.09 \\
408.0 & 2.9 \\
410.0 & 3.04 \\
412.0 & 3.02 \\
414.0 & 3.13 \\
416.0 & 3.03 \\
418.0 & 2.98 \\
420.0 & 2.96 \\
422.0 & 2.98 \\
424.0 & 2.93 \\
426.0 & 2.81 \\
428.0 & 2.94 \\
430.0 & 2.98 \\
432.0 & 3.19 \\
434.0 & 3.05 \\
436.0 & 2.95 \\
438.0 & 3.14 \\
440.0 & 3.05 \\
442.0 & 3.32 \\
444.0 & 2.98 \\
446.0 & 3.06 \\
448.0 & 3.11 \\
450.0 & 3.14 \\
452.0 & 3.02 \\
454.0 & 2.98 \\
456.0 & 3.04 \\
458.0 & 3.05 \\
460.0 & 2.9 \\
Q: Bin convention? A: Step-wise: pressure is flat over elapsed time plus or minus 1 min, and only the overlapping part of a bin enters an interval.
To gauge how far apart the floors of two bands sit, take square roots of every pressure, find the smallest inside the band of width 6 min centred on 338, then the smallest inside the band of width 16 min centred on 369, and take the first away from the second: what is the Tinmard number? 0.003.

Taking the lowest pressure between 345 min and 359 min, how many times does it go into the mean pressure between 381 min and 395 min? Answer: 1.16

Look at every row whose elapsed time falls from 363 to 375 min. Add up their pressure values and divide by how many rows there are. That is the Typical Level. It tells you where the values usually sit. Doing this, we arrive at 3.34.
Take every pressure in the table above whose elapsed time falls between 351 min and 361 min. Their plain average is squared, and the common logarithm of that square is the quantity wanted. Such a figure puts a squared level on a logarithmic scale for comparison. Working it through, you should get 1.00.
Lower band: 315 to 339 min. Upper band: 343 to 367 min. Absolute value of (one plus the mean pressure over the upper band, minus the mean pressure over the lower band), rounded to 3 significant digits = 1.11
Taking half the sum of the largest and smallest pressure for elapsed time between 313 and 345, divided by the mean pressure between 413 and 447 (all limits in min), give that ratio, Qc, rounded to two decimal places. 1.07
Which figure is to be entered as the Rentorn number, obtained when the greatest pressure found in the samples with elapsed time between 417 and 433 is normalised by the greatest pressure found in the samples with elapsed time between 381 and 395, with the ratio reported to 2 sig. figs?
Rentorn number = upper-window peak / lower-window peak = 0.92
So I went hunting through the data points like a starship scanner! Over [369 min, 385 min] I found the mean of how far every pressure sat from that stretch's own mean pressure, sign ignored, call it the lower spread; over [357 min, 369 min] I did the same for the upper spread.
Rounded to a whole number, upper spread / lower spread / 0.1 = 11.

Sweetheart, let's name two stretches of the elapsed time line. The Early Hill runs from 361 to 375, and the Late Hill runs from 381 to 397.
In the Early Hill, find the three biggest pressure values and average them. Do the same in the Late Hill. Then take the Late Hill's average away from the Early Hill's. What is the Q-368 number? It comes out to 0.03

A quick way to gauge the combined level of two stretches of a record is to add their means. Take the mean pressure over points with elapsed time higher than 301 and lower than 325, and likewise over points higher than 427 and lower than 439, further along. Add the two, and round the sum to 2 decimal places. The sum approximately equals 6.22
